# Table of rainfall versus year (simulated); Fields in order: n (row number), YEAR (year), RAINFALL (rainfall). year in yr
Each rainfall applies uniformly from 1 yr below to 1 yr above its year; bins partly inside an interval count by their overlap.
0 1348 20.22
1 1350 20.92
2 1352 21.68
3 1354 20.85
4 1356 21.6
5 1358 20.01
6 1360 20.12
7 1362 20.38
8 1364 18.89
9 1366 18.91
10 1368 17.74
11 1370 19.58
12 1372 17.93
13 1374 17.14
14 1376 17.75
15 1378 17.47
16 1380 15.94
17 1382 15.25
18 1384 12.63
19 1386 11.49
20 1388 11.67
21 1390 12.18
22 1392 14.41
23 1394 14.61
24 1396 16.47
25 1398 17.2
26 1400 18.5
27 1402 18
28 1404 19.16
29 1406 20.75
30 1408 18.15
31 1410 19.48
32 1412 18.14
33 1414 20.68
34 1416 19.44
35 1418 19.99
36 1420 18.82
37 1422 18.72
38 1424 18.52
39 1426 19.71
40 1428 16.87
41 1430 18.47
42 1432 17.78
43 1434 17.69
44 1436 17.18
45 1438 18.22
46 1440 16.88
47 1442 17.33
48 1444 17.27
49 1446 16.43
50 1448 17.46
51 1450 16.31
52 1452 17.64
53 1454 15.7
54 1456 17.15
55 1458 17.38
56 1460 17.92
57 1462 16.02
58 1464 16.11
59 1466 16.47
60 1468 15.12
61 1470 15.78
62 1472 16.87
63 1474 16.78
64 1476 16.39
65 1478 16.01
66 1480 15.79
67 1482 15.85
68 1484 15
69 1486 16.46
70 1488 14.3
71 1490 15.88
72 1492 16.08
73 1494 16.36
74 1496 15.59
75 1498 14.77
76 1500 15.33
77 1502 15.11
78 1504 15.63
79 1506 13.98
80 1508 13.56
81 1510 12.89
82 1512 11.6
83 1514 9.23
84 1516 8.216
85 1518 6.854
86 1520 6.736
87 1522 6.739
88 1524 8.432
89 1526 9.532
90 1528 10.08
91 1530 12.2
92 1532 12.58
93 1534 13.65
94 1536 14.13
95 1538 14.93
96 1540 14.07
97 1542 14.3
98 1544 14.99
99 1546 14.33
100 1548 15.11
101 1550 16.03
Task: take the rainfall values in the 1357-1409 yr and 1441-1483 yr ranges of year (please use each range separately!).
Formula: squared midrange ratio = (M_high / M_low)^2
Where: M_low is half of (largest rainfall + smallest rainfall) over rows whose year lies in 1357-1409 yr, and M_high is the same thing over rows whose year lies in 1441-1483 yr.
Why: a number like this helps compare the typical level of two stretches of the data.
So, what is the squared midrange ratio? 1.05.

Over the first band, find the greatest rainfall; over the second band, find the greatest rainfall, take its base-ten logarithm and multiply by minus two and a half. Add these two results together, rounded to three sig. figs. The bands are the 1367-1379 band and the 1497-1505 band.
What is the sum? 16.6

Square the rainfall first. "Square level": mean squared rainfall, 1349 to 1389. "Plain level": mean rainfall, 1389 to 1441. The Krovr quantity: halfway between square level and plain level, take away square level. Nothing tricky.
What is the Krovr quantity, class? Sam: -156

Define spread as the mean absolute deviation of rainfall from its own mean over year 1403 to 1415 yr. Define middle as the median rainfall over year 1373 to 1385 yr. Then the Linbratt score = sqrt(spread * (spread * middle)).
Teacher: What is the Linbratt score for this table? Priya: 3.7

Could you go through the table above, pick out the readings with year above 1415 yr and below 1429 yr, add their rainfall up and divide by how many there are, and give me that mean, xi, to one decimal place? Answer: 18.9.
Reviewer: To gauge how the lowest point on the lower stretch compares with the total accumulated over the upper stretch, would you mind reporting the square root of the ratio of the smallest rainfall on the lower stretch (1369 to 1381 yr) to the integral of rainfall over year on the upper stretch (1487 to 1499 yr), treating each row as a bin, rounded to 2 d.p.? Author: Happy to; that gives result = 0.29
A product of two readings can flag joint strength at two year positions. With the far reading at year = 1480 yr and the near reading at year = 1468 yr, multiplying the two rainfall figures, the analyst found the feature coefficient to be 239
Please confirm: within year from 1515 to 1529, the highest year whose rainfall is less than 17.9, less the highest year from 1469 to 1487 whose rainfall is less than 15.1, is 44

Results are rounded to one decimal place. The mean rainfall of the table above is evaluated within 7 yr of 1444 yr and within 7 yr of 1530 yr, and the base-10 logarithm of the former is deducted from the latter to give 10.3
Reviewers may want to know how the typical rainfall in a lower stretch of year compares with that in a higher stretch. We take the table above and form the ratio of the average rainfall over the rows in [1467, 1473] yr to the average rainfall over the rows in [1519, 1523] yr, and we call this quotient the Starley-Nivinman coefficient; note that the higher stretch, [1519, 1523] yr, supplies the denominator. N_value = 2.4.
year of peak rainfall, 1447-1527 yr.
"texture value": 1460 yr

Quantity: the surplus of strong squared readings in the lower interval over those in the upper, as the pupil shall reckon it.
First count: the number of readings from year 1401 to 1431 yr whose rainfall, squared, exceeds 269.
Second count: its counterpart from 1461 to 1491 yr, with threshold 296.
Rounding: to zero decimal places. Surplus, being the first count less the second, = 15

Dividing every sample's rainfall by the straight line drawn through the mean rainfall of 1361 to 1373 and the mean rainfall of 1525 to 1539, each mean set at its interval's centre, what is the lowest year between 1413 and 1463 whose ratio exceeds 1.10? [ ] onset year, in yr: 1414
